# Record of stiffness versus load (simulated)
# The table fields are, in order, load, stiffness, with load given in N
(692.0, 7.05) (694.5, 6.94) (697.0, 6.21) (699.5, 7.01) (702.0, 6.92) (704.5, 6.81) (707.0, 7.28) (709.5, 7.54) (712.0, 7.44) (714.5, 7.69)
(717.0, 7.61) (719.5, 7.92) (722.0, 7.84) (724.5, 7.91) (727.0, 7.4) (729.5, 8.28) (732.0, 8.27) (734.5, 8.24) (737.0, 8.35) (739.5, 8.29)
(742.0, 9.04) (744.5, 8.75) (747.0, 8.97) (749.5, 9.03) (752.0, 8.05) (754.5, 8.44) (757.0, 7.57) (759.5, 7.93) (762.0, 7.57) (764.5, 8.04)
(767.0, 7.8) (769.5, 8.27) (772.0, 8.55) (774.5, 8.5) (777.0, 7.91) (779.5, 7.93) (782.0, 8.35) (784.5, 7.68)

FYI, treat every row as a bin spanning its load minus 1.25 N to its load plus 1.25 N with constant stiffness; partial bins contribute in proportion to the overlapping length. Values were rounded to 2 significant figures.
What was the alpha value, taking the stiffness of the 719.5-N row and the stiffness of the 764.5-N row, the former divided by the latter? 0.99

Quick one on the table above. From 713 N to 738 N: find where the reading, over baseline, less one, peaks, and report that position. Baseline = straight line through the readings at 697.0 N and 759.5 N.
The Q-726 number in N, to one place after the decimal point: 729.5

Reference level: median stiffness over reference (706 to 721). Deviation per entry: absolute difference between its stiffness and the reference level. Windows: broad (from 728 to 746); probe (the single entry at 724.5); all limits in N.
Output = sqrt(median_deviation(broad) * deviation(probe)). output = 0.5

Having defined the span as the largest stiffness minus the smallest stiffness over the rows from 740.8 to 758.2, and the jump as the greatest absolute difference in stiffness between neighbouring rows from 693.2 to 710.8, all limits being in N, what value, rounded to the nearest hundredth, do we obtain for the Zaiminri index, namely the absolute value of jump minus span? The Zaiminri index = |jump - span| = 0.67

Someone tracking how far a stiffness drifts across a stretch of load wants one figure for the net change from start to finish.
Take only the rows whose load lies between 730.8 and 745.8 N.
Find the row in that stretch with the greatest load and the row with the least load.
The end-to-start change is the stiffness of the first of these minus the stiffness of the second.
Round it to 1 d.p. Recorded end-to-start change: 0.5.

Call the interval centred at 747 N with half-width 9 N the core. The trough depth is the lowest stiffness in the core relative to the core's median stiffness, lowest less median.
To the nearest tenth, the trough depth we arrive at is -0.7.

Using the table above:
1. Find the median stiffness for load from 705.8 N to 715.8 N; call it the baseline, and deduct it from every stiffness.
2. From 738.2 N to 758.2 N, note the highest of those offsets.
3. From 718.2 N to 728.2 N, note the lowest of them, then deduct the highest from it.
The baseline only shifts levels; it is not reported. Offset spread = -1.6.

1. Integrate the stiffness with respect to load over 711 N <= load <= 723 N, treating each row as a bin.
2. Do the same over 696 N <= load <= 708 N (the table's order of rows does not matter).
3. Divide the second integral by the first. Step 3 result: 0.889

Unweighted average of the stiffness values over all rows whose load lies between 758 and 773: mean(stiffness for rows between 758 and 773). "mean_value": 8.0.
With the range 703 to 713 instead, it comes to 7.3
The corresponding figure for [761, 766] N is 7.8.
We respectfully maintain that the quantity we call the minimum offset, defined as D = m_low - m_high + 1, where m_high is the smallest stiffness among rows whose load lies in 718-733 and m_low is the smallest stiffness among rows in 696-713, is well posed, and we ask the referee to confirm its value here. -0.2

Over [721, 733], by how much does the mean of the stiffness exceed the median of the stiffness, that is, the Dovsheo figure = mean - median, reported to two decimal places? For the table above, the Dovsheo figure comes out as 0.03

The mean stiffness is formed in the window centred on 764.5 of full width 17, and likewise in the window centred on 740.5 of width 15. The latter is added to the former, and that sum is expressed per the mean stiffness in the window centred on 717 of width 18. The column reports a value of 2.15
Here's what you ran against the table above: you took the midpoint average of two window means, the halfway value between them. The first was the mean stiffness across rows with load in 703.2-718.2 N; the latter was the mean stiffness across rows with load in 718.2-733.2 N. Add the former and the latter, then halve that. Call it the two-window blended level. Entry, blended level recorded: 7.7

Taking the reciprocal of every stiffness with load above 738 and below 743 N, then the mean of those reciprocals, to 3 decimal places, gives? 0.116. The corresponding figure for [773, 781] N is 0.123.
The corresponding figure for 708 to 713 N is 0.134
